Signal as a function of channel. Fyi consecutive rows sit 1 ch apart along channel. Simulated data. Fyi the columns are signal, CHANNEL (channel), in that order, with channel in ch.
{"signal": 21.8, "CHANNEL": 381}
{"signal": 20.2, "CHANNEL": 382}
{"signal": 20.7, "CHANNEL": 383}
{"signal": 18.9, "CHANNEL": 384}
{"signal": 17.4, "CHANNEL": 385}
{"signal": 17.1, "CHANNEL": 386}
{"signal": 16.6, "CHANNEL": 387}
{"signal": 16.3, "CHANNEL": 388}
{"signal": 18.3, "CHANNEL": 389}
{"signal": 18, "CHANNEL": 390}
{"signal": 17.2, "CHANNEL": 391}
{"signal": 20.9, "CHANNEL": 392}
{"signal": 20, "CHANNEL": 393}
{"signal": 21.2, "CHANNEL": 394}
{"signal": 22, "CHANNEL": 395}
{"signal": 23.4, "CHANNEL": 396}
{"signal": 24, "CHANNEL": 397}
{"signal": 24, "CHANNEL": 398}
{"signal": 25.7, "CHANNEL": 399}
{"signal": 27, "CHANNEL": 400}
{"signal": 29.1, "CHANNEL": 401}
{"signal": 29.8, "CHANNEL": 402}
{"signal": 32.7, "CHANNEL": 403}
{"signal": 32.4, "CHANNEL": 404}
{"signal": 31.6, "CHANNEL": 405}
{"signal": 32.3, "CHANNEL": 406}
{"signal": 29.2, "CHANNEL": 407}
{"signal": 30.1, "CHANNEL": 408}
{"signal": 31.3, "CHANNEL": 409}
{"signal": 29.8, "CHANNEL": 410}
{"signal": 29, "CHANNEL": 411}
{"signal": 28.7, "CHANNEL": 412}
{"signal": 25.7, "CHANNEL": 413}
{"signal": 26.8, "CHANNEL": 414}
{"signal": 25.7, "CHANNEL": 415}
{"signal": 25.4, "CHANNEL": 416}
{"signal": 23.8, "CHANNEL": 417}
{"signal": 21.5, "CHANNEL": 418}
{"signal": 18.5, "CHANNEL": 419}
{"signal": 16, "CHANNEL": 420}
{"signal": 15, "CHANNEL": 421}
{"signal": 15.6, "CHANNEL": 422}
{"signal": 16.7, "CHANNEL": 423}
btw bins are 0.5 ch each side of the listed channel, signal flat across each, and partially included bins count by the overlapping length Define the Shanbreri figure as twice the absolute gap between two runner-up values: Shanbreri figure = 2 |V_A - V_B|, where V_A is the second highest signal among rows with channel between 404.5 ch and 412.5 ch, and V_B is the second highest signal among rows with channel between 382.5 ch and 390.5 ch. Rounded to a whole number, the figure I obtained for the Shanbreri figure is 25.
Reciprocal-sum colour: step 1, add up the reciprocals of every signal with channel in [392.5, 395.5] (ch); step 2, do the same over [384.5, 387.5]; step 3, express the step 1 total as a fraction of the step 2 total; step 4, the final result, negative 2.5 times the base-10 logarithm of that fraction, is 0.229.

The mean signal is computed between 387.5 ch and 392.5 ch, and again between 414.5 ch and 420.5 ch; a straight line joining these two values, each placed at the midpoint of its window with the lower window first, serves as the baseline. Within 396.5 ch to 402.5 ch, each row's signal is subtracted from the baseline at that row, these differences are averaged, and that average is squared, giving 52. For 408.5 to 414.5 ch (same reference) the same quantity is 57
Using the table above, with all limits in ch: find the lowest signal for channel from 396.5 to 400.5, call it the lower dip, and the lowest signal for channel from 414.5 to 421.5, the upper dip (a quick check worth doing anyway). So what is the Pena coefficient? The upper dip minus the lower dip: -9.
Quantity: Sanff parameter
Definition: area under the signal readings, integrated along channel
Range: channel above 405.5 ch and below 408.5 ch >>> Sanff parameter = 92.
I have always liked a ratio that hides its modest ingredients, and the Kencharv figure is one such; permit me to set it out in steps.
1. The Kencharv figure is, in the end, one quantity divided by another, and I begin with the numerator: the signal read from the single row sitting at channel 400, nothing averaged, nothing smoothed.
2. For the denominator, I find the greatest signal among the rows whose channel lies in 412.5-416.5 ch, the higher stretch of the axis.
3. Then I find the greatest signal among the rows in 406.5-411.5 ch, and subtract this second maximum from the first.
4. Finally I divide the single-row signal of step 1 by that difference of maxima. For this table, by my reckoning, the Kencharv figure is -6.0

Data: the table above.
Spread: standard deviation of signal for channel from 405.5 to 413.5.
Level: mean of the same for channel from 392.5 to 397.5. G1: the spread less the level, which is -20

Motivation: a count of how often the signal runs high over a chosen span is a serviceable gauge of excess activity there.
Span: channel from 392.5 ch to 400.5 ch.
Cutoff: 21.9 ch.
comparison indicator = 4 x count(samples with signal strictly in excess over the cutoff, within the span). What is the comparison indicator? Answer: 24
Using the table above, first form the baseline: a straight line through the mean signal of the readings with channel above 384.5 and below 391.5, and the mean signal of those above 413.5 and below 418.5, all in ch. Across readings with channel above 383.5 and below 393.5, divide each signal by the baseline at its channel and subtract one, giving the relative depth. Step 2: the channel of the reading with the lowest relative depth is 388 ch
